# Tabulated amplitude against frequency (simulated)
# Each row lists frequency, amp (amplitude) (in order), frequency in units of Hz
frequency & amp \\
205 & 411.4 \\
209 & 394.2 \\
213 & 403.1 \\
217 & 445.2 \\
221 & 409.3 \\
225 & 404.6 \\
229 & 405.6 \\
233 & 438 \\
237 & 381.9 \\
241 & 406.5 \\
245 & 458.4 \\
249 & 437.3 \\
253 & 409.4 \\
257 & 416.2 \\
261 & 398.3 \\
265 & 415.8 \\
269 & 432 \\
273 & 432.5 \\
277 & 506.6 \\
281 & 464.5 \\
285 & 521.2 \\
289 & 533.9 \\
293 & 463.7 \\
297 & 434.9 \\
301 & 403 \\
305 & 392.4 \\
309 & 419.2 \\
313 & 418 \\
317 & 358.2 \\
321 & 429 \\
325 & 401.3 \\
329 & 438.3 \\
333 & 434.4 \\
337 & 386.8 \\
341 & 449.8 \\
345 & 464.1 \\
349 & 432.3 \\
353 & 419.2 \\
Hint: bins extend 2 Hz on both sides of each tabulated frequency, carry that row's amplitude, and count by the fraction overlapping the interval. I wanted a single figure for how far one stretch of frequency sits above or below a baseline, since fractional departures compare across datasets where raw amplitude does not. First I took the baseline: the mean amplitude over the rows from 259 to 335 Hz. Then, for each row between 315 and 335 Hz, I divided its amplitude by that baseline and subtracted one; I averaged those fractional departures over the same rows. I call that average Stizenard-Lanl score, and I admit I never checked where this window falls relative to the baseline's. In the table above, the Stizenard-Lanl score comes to -0.06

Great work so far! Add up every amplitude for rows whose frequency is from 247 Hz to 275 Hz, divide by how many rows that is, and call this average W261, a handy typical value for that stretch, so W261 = 420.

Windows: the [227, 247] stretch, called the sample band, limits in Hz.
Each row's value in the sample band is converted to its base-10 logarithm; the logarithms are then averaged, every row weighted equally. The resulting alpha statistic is 2.62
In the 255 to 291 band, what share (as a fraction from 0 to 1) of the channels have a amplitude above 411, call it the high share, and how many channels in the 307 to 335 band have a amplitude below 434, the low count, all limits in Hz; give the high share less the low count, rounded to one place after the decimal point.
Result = -4.1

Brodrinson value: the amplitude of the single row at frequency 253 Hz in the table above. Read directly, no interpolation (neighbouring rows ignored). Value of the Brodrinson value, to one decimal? 409.4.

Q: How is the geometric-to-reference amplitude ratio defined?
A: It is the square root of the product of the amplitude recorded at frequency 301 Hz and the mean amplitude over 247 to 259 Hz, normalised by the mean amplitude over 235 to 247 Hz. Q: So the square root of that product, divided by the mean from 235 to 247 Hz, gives 0.99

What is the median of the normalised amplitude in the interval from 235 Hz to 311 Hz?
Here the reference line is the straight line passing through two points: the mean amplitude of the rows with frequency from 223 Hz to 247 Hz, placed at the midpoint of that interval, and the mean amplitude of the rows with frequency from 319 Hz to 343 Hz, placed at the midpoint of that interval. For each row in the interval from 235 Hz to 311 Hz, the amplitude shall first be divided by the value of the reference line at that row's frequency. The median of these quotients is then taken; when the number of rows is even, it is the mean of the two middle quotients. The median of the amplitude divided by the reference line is 1.03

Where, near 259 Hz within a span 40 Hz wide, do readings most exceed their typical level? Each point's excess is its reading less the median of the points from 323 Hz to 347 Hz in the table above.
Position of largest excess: 277 Hz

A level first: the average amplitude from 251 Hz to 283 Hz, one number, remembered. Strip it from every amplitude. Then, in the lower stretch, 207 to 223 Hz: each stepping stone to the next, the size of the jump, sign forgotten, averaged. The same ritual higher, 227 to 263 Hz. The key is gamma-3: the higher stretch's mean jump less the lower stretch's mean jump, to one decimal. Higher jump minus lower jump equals 0.9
